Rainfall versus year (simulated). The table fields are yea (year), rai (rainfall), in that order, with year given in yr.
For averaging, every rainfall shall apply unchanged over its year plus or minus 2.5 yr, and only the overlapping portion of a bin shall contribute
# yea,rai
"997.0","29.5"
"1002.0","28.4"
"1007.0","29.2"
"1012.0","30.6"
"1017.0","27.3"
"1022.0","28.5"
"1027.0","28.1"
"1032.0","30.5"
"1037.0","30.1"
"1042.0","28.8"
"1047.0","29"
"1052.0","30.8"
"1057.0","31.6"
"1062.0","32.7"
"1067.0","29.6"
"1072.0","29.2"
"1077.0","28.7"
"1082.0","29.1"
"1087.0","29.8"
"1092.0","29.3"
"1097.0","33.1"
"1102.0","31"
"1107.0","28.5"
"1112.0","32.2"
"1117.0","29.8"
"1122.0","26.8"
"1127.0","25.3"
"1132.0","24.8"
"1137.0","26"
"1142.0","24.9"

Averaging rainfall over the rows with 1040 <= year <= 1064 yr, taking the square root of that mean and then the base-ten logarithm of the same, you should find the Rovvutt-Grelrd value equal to 0.743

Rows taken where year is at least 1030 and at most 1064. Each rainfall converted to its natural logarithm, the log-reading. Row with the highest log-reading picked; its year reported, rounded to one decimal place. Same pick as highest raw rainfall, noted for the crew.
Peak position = 1062.0 yr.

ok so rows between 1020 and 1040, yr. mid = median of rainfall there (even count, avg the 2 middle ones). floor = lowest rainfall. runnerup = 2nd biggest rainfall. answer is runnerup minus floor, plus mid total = 31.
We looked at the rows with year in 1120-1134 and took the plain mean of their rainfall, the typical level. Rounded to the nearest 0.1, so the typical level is 25.6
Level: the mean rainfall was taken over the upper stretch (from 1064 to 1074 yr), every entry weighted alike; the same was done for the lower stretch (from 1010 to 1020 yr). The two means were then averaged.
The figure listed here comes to 29.2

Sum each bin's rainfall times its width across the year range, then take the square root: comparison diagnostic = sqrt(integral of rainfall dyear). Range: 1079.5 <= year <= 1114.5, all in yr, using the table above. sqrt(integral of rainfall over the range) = 32.6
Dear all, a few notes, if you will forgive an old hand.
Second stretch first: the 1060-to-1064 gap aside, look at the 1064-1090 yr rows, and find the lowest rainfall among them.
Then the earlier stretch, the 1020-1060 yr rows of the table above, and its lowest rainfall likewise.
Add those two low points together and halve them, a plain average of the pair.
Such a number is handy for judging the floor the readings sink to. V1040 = 28.4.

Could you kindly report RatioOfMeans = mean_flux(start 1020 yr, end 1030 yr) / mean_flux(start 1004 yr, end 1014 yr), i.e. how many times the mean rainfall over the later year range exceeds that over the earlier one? 0.95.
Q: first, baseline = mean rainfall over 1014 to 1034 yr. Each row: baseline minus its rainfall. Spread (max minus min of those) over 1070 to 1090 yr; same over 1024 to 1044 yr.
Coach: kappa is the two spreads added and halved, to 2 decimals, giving 1.75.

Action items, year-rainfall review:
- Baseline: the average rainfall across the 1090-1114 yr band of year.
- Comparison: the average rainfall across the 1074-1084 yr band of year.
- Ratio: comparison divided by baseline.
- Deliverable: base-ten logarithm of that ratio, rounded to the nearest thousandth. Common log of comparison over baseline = -0.028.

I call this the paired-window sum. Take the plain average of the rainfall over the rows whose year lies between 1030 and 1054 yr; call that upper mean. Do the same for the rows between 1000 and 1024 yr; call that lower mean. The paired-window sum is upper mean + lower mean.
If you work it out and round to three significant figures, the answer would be 58.6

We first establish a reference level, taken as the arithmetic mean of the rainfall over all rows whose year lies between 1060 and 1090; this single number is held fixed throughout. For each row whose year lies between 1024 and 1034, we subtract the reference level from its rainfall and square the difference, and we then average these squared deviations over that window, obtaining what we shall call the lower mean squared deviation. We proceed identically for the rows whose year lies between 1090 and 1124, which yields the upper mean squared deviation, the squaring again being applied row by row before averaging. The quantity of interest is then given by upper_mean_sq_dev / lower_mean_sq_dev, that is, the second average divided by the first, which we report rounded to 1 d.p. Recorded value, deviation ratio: 2.4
